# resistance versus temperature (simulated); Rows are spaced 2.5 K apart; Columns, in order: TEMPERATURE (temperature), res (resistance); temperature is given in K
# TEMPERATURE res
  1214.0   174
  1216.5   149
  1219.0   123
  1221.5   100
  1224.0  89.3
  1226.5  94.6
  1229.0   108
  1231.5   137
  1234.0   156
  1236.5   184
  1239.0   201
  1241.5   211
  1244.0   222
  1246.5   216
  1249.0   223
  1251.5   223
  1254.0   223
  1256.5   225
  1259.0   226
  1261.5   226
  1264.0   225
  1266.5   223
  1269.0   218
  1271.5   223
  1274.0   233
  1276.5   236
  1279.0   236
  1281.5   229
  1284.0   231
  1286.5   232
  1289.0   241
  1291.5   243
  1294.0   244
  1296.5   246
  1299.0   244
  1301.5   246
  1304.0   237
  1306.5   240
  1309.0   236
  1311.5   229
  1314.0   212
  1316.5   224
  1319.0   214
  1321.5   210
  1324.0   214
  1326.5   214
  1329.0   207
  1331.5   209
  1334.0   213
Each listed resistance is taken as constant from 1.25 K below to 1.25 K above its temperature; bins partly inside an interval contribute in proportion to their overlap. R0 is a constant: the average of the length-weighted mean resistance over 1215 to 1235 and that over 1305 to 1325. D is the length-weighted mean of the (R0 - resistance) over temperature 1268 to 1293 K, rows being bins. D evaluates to -61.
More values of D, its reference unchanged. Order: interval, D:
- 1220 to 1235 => 58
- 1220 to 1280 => -22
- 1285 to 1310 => -70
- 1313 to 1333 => -42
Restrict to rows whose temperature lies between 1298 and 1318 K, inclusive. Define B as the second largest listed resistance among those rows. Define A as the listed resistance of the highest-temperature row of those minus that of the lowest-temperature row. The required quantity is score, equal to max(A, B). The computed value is 244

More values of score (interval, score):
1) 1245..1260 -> 225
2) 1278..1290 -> 236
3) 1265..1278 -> 233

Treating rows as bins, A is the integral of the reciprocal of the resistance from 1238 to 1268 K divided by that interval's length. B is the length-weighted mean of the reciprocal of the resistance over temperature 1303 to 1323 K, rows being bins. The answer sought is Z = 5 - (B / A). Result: 4.02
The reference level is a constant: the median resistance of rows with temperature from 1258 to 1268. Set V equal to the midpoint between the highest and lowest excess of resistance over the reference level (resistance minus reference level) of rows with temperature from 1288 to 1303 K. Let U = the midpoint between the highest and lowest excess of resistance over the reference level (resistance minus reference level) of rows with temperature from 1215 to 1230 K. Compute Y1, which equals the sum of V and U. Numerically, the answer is -88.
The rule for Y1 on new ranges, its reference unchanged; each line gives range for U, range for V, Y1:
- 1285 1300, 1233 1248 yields -23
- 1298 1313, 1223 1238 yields -77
